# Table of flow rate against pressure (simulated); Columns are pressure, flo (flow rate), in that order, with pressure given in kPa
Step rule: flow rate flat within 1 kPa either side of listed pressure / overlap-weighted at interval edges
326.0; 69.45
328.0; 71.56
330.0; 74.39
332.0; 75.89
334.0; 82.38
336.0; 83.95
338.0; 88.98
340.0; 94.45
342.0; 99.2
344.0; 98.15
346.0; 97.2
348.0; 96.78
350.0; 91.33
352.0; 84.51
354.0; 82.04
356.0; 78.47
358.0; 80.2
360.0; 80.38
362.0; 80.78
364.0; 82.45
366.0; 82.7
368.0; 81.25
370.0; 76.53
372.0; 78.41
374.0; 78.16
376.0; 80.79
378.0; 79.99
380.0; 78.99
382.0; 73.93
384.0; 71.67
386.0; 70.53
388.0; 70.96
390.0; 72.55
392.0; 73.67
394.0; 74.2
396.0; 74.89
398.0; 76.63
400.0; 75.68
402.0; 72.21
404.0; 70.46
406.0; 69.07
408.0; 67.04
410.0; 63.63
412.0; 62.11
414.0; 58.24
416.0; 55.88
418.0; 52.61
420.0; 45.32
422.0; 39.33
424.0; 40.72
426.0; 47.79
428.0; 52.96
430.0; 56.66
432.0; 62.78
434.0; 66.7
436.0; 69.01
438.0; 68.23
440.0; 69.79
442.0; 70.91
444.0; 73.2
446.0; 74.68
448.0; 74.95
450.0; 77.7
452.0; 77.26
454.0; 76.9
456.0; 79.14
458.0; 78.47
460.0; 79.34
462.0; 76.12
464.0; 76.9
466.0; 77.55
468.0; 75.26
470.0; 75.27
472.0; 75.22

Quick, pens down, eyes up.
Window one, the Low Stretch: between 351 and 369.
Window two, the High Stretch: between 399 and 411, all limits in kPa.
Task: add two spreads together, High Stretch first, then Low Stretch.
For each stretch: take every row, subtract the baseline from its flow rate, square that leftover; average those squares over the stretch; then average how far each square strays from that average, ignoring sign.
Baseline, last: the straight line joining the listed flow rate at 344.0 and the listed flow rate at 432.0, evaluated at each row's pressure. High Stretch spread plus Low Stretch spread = 60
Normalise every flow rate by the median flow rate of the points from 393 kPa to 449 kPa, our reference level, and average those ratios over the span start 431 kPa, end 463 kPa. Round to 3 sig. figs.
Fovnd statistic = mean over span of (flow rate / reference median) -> 1.09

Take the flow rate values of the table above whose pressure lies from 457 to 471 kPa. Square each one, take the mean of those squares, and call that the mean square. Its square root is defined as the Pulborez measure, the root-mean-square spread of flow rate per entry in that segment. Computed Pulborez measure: 77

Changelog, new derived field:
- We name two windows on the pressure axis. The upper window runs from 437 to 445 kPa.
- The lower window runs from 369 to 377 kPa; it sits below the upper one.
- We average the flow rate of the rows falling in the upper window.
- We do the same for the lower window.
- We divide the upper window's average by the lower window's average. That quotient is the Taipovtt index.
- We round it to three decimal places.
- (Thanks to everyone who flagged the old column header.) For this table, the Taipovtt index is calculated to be 0.899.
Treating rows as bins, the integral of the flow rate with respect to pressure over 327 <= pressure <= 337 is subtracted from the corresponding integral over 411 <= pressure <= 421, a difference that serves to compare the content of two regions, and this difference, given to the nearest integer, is -228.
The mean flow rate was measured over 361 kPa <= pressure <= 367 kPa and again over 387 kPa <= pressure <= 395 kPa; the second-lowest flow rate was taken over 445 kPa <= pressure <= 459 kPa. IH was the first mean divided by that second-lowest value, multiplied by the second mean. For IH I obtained 80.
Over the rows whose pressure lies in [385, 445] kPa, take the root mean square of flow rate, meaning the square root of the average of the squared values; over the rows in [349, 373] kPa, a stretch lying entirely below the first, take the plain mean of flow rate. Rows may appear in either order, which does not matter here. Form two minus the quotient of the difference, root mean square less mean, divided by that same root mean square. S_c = 2.26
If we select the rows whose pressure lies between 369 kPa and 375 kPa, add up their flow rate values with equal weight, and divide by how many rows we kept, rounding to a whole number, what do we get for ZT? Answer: 78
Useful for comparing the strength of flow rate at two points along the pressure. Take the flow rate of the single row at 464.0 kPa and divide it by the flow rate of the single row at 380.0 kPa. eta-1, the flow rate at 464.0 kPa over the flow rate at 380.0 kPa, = 0.97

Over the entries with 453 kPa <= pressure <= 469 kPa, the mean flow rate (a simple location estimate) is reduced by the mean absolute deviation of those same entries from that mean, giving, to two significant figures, 76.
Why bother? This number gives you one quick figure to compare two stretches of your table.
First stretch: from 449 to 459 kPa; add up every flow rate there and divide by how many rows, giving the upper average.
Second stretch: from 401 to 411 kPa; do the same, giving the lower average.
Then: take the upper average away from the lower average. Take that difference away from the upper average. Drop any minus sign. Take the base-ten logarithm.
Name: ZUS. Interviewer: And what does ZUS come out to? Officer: 1.94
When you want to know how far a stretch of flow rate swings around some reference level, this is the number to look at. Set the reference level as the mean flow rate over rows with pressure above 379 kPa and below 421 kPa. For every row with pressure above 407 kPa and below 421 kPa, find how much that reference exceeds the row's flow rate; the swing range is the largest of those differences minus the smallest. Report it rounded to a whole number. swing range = 22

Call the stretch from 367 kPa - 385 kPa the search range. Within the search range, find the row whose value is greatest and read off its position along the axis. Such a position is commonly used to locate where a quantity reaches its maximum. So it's 368.0 kPa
